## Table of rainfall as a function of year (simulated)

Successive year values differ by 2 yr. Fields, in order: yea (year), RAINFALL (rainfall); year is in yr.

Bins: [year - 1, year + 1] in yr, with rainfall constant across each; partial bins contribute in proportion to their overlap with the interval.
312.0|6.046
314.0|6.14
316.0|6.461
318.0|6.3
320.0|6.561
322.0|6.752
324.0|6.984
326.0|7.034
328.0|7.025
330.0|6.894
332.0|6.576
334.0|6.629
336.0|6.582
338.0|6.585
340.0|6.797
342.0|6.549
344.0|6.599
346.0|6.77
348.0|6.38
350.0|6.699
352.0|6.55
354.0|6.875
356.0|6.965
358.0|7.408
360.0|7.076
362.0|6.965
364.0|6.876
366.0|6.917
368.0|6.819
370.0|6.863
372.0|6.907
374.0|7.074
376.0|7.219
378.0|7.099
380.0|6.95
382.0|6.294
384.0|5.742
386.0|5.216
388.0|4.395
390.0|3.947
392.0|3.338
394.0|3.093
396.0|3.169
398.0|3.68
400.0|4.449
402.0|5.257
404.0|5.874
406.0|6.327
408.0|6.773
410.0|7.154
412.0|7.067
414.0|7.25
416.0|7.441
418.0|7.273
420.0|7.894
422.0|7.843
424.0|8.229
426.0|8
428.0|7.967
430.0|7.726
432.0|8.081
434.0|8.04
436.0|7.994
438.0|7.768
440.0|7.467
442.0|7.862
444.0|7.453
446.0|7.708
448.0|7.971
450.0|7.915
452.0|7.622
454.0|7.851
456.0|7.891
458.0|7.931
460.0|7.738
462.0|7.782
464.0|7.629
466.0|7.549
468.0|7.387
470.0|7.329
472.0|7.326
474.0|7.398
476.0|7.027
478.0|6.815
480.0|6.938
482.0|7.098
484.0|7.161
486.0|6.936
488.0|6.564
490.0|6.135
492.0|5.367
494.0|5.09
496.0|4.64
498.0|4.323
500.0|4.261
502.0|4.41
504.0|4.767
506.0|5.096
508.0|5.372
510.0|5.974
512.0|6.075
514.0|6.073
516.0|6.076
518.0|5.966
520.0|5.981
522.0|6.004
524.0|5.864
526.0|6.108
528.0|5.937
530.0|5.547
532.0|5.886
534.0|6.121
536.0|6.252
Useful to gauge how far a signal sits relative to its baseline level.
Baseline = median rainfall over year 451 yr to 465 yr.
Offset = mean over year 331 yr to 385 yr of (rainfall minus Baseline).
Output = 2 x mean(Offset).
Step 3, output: -2.0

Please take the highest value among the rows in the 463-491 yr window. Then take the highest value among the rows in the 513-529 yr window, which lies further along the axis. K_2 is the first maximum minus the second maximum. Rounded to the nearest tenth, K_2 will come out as 1.5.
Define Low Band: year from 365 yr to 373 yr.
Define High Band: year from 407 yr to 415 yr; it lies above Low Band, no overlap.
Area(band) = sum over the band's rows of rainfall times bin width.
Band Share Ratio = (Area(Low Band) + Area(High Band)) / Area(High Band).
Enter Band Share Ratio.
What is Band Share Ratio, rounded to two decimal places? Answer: 1.97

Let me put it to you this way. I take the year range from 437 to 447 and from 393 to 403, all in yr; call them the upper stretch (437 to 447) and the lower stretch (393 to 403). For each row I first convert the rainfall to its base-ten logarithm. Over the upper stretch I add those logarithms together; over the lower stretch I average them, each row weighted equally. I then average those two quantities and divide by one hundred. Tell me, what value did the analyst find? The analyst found 0.0250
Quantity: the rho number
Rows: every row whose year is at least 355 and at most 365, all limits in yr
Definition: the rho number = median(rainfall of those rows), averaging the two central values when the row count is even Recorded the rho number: 7.0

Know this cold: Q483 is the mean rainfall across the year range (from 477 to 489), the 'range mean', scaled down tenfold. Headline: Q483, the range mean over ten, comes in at 0.692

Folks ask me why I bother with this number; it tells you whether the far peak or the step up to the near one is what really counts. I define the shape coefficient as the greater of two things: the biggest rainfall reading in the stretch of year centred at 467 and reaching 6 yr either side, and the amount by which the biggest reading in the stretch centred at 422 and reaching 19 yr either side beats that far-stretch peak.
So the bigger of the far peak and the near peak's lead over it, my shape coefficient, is 7.8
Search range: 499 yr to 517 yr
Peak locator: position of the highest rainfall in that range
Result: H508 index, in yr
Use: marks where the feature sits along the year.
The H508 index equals 516.0 yr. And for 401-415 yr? 414.0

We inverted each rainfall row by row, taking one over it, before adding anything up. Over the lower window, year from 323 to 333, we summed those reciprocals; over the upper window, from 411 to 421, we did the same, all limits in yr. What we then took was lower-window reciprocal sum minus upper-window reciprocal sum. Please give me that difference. 0.05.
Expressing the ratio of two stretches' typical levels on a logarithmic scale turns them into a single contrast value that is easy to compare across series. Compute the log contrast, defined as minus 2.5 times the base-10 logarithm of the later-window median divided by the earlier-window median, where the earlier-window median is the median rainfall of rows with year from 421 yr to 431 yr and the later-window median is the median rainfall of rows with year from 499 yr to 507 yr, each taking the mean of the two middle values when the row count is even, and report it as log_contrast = 0.6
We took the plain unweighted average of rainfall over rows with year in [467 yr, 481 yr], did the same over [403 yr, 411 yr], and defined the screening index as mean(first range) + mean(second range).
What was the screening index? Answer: 13.7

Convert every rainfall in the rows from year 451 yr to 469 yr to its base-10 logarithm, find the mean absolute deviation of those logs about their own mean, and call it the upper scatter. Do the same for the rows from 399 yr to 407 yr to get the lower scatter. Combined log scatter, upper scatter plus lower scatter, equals 0.06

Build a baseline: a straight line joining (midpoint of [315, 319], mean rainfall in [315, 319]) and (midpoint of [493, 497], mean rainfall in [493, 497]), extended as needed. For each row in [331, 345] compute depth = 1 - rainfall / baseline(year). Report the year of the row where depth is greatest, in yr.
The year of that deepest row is 332.0 yr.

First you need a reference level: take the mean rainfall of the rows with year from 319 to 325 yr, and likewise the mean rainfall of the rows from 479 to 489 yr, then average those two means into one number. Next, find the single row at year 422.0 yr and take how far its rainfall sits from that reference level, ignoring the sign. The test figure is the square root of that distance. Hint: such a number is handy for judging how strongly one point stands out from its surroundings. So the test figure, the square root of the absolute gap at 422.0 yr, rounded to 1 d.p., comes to 1.0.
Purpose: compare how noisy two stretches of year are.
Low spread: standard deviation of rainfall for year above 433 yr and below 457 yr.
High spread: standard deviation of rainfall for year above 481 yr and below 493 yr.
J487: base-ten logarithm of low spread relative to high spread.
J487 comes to -0.5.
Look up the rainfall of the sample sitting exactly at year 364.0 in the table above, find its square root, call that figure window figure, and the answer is 2.62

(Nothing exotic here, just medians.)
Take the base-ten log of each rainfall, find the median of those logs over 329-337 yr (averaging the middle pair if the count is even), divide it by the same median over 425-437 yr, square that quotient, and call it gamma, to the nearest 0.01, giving 0.82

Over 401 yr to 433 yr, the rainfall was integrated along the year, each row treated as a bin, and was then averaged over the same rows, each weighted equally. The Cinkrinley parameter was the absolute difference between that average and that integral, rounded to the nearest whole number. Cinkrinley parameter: 225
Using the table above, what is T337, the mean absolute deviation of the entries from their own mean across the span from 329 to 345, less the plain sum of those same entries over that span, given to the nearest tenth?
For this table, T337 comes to -53.1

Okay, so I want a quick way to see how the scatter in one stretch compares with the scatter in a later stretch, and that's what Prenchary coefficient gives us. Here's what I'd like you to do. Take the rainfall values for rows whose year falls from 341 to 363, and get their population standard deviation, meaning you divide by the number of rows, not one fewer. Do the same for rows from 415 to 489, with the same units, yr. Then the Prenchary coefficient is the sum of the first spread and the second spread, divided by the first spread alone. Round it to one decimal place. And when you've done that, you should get 2.4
